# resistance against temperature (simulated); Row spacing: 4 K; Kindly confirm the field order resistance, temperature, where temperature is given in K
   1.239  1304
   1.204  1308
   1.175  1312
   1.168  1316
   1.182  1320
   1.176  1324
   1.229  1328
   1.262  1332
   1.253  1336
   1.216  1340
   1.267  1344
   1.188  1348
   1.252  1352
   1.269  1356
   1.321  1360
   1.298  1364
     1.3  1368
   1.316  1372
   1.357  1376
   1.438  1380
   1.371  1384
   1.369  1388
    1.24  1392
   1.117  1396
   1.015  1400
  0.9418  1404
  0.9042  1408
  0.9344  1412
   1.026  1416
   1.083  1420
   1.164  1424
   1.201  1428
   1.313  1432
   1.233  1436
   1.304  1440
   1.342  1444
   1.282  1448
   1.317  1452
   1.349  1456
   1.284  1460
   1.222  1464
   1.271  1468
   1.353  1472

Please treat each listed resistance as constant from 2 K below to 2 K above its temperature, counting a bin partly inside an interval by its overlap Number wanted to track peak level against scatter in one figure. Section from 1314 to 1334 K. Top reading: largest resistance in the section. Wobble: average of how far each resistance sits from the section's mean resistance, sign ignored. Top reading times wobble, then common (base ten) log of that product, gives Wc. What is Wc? -1.37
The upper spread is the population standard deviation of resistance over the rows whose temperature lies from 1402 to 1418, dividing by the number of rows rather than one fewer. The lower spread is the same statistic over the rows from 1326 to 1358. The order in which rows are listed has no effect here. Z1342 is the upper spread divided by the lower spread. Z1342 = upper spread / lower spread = 1.7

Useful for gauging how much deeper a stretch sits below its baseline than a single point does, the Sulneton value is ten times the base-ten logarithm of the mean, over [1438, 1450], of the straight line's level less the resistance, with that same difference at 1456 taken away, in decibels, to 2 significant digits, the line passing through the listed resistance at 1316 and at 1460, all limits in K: -15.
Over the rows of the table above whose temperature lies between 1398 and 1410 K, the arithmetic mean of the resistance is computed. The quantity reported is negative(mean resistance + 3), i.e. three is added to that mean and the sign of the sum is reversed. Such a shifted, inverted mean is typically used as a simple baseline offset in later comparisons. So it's -3.95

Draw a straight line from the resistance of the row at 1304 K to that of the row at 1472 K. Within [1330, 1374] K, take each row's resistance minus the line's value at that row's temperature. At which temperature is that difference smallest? 1348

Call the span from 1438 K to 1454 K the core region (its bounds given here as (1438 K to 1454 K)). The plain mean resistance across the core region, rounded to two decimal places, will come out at 1.31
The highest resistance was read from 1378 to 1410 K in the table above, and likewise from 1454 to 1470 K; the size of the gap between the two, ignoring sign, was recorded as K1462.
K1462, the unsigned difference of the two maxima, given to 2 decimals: 0.09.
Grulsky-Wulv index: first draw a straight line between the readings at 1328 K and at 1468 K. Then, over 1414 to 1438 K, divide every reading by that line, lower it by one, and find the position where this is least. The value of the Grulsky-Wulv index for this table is 1416 K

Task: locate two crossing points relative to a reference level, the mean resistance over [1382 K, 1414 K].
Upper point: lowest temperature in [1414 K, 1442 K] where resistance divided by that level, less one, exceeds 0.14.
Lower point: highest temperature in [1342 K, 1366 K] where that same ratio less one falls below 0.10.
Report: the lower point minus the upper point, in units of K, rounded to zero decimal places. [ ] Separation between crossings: -84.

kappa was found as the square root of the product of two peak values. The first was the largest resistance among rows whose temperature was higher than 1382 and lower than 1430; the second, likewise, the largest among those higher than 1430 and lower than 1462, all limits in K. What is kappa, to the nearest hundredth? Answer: 1.36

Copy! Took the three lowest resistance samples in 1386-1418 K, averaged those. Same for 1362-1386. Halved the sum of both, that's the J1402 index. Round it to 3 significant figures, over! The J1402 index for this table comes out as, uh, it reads 1.12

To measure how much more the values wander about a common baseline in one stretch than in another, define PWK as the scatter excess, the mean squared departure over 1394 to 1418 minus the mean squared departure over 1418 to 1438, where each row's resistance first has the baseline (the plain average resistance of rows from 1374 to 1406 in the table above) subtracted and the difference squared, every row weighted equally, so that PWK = 0.057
